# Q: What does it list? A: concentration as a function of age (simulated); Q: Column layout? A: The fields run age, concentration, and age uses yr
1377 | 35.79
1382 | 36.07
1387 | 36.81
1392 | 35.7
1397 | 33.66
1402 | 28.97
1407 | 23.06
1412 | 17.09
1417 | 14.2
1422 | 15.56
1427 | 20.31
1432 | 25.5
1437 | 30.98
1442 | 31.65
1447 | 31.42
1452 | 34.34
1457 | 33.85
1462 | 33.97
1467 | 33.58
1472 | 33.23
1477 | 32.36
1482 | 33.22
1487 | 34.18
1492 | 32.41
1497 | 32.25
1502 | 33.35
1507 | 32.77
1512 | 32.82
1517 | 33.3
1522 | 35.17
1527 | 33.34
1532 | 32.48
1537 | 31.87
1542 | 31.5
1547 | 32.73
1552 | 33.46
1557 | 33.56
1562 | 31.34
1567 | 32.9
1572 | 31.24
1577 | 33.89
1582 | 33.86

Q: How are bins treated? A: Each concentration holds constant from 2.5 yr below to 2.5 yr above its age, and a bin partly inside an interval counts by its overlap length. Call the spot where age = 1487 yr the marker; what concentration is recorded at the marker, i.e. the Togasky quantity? 34.18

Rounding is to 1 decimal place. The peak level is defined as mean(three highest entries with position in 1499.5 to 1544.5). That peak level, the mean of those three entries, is 34.0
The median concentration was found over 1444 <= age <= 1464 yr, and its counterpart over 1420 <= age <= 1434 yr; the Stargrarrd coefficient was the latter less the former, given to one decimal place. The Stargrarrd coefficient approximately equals -13.6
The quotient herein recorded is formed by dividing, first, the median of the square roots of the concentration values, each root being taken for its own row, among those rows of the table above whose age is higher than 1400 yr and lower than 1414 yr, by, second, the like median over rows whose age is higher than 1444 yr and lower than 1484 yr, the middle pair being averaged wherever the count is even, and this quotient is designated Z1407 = 0.83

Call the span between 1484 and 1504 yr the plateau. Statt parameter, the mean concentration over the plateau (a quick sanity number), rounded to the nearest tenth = 33.0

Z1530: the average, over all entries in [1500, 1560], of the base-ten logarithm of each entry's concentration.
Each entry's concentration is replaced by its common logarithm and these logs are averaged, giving 1.52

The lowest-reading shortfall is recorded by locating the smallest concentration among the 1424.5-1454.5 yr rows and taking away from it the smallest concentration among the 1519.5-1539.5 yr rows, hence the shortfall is -12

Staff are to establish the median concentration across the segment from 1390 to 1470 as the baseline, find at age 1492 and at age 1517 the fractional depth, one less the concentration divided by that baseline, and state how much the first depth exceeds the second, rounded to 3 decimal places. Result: 0.029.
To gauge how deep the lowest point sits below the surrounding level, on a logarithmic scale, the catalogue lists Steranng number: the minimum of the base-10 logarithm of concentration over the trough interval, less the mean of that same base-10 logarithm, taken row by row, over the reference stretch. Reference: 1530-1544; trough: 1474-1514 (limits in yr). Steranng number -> 0.004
